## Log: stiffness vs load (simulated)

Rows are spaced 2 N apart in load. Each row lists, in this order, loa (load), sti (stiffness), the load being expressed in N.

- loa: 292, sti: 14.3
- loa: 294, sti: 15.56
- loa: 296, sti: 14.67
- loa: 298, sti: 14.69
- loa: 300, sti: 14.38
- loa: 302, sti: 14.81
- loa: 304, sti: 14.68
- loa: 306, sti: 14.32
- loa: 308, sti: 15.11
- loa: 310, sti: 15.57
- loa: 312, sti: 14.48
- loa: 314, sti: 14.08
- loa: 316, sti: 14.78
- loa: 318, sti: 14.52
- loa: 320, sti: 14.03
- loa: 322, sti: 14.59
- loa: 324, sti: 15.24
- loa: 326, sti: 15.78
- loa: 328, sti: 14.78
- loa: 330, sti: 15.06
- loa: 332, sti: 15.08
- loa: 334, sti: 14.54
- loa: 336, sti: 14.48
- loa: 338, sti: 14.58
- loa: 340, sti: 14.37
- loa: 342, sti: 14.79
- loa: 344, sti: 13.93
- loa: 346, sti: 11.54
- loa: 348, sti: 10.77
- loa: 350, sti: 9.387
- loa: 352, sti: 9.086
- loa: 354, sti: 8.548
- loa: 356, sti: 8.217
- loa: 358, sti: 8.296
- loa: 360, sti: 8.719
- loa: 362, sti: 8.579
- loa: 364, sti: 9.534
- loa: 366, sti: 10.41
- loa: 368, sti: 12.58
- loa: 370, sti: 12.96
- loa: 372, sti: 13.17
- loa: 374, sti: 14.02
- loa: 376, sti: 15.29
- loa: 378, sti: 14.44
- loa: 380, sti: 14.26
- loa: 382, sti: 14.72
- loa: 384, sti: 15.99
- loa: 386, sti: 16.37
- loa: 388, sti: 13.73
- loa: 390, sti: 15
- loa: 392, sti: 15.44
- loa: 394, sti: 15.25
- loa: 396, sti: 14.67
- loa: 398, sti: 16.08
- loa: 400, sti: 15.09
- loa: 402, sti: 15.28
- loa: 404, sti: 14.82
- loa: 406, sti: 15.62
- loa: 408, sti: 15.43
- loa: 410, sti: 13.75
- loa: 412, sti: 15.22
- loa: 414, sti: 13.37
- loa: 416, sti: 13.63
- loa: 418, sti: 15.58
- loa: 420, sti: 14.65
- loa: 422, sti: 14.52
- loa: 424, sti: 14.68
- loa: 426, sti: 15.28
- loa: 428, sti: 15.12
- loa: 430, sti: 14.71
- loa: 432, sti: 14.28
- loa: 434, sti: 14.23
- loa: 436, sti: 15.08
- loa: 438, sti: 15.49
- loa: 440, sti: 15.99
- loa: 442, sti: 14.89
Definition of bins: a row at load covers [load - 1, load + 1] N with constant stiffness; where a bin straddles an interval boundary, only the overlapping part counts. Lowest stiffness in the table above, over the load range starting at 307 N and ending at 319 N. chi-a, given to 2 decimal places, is 14.08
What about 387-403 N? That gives 13.73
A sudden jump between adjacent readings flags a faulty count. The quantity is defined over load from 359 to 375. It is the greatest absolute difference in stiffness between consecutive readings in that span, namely 2.2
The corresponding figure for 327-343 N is 0.5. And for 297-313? 1.1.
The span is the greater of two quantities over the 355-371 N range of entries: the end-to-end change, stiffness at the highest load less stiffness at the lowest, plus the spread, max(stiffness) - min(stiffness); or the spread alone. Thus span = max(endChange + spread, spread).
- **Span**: 9.5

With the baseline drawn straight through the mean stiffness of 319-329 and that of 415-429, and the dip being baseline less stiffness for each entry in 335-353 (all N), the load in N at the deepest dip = 352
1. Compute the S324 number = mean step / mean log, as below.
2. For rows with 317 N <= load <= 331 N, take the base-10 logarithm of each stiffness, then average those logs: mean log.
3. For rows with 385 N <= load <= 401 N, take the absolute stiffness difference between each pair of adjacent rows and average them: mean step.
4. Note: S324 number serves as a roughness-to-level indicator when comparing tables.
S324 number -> 0.92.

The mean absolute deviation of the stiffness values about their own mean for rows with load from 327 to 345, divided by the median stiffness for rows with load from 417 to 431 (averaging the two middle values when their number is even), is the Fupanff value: 0.018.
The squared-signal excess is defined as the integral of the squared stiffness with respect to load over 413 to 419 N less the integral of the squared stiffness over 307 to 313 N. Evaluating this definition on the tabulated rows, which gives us -146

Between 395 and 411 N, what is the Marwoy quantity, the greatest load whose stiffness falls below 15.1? 410 N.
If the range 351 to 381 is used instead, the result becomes 380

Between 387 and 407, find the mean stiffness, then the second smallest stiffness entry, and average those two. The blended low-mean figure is 15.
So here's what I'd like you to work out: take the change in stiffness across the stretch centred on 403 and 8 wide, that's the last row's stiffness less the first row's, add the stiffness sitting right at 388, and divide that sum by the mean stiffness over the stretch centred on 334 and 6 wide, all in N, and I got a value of 0.97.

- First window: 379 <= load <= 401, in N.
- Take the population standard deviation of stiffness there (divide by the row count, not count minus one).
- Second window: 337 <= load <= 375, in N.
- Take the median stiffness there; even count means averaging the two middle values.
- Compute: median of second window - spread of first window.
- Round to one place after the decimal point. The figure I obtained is 10.0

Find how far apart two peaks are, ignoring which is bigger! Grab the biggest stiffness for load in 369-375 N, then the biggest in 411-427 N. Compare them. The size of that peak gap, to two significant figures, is 1.6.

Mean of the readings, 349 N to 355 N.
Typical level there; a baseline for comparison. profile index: 9.0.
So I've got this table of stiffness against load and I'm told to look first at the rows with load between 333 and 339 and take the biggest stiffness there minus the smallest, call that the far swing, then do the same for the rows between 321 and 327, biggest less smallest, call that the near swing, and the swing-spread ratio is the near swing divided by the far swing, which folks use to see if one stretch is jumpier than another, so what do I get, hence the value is 12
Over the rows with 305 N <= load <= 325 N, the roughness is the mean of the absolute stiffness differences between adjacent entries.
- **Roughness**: 0.60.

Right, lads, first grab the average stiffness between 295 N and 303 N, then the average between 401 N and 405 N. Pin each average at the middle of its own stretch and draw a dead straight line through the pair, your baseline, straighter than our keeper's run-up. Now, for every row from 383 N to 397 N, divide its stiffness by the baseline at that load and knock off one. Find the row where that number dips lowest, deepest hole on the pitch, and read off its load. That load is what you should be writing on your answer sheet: 388 N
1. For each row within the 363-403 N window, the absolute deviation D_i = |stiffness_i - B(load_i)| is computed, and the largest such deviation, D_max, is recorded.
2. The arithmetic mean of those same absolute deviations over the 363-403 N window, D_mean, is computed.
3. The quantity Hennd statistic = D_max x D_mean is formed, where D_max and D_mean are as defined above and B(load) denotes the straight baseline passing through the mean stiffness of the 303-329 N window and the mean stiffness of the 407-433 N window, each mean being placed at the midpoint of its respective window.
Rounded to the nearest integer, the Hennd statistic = 6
